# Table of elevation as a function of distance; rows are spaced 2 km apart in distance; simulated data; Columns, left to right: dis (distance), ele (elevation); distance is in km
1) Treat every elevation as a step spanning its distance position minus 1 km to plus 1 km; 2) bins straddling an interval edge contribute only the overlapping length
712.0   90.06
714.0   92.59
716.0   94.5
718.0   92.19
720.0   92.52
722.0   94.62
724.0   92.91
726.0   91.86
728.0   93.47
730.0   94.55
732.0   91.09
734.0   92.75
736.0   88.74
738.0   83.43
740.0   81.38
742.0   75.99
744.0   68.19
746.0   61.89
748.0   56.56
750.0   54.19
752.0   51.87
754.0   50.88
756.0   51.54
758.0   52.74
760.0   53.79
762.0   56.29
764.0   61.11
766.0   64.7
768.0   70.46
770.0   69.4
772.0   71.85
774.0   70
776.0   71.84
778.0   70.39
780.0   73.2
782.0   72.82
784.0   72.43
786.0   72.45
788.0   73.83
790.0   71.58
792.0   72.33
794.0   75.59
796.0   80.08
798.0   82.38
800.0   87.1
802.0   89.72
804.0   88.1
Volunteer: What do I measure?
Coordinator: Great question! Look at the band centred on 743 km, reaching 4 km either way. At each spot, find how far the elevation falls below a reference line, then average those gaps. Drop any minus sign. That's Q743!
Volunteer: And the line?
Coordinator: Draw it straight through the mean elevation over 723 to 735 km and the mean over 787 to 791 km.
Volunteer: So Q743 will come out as 16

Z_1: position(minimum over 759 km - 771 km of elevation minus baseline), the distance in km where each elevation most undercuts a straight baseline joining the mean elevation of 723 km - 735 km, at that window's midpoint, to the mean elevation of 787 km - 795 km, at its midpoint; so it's 760.0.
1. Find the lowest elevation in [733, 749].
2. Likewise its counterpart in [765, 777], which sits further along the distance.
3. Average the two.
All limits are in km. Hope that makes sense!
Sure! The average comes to 60.6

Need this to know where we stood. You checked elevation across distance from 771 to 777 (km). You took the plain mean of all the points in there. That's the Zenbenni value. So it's 71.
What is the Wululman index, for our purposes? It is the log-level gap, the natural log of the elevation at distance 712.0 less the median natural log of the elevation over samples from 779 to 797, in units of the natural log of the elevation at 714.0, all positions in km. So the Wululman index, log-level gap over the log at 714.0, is 0.047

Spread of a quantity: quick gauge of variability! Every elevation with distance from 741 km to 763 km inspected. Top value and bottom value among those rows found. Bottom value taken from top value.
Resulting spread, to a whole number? 25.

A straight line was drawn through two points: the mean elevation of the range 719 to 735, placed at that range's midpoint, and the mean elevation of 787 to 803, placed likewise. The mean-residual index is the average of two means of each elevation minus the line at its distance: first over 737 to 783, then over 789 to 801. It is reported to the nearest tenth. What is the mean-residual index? -11.1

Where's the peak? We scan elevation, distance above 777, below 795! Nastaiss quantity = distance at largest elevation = 794.0 km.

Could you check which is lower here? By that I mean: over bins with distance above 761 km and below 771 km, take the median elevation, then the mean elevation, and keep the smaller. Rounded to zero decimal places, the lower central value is 64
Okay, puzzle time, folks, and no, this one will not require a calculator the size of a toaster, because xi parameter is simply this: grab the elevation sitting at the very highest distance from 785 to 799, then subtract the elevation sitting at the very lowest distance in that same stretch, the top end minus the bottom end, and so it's 10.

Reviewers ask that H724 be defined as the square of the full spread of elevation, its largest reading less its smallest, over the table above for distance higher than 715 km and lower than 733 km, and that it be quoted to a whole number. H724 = 12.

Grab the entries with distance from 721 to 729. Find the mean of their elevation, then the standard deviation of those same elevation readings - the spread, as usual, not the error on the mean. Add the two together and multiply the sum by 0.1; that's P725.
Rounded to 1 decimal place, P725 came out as 9.4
